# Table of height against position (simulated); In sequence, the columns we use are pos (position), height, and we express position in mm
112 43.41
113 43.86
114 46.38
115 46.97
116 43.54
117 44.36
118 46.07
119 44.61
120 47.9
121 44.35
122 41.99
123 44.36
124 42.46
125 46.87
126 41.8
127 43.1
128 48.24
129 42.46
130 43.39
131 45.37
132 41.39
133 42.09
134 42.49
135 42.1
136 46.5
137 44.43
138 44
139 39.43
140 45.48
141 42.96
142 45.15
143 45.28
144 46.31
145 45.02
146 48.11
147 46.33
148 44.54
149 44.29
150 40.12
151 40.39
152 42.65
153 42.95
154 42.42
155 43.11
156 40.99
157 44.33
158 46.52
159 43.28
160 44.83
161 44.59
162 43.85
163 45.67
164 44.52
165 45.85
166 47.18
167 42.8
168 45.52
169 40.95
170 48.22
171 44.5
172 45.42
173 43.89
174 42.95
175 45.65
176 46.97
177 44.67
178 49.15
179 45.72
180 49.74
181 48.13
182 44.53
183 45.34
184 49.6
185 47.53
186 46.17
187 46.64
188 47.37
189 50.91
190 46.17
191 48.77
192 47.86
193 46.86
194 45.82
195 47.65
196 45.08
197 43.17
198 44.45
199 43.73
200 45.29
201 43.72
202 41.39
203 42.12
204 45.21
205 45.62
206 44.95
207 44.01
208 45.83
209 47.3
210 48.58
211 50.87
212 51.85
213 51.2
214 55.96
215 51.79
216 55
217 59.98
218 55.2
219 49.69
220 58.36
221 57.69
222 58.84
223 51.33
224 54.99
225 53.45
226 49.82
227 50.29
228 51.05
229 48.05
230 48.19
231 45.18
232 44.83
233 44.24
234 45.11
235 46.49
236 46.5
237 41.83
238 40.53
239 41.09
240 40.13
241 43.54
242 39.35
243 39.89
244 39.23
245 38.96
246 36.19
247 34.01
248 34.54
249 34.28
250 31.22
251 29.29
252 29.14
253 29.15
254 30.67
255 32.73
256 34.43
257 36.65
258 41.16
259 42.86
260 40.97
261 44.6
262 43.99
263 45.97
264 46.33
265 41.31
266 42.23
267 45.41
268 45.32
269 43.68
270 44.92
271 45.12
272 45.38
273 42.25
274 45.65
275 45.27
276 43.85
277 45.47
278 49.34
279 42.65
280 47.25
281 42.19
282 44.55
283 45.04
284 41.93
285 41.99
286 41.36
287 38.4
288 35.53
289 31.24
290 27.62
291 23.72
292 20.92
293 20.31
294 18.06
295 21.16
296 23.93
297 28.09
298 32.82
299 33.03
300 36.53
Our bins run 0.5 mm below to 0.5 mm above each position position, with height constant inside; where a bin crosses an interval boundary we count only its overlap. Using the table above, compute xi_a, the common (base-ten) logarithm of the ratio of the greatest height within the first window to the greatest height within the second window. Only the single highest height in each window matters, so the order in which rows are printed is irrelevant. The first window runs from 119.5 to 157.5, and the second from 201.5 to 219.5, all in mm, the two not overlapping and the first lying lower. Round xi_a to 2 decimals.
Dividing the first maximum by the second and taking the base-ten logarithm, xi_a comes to -0.09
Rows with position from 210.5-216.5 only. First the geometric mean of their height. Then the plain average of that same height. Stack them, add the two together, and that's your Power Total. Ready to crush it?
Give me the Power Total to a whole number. 106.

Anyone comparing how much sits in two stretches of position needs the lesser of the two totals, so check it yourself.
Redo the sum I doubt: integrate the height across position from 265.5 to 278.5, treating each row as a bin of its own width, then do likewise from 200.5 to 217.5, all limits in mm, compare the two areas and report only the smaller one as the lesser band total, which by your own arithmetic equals 584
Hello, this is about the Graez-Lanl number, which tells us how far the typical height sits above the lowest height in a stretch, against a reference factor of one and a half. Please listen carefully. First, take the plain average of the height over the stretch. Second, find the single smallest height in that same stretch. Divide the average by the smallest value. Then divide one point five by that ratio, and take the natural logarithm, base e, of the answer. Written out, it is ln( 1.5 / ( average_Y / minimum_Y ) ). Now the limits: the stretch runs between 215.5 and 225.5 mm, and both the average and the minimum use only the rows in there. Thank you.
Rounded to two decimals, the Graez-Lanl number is 0.30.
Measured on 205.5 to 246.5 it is 0.12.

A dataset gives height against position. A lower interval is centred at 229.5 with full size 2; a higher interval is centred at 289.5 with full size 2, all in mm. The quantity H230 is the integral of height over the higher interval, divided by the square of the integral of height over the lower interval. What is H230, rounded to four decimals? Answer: 0.0064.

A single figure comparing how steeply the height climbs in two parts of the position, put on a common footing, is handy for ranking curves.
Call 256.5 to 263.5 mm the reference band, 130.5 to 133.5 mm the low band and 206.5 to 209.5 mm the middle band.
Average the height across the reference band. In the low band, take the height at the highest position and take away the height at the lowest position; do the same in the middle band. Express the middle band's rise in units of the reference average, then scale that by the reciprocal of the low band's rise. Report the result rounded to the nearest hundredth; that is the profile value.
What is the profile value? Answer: -0.02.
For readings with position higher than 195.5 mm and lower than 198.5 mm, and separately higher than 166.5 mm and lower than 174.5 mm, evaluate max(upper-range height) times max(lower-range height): 2174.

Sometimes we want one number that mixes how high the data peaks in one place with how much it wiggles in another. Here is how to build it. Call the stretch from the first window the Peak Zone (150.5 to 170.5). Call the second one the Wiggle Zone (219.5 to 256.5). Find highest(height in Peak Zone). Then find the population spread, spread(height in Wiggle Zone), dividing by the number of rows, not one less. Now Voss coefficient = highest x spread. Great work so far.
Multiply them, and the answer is 409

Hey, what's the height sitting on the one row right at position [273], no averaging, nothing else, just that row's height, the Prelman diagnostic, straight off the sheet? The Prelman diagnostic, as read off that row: 42.25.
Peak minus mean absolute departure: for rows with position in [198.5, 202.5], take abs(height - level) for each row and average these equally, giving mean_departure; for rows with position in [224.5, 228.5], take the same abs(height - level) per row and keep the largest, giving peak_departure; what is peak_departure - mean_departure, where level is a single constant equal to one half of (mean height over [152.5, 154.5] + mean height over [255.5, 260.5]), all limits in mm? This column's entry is 10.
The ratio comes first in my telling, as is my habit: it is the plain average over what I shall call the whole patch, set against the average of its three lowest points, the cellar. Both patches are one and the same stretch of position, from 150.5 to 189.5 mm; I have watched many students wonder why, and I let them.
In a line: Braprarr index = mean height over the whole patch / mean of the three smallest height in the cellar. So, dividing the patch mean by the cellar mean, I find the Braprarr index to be 1.11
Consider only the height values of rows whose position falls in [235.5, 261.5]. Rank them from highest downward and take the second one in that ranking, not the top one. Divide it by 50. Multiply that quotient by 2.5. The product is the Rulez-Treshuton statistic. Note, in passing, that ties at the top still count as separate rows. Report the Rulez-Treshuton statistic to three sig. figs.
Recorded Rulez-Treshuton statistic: 2.23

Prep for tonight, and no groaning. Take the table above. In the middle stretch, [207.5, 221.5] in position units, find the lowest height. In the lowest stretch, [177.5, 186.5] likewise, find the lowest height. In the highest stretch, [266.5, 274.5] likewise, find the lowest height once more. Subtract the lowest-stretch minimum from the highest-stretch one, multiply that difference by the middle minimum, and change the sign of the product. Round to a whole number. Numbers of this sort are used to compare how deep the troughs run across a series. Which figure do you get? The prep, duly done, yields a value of 104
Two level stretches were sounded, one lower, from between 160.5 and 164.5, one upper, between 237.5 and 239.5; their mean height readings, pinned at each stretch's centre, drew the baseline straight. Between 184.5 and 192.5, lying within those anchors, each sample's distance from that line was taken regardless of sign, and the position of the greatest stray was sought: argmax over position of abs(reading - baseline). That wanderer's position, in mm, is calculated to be 189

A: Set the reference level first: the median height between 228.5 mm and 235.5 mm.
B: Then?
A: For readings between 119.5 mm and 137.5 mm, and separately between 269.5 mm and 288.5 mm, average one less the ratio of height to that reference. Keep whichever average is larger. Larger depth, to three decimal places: 0.035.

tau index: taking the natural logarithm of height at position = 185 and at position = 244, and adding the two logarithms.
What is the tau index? 7.53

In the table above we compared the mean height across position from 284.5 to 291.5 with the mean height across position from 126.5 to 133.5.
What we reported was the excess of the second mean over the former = 9.5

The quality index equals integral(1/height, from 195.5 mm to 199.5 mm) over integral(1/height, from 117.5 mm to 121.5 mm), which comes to 1.04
